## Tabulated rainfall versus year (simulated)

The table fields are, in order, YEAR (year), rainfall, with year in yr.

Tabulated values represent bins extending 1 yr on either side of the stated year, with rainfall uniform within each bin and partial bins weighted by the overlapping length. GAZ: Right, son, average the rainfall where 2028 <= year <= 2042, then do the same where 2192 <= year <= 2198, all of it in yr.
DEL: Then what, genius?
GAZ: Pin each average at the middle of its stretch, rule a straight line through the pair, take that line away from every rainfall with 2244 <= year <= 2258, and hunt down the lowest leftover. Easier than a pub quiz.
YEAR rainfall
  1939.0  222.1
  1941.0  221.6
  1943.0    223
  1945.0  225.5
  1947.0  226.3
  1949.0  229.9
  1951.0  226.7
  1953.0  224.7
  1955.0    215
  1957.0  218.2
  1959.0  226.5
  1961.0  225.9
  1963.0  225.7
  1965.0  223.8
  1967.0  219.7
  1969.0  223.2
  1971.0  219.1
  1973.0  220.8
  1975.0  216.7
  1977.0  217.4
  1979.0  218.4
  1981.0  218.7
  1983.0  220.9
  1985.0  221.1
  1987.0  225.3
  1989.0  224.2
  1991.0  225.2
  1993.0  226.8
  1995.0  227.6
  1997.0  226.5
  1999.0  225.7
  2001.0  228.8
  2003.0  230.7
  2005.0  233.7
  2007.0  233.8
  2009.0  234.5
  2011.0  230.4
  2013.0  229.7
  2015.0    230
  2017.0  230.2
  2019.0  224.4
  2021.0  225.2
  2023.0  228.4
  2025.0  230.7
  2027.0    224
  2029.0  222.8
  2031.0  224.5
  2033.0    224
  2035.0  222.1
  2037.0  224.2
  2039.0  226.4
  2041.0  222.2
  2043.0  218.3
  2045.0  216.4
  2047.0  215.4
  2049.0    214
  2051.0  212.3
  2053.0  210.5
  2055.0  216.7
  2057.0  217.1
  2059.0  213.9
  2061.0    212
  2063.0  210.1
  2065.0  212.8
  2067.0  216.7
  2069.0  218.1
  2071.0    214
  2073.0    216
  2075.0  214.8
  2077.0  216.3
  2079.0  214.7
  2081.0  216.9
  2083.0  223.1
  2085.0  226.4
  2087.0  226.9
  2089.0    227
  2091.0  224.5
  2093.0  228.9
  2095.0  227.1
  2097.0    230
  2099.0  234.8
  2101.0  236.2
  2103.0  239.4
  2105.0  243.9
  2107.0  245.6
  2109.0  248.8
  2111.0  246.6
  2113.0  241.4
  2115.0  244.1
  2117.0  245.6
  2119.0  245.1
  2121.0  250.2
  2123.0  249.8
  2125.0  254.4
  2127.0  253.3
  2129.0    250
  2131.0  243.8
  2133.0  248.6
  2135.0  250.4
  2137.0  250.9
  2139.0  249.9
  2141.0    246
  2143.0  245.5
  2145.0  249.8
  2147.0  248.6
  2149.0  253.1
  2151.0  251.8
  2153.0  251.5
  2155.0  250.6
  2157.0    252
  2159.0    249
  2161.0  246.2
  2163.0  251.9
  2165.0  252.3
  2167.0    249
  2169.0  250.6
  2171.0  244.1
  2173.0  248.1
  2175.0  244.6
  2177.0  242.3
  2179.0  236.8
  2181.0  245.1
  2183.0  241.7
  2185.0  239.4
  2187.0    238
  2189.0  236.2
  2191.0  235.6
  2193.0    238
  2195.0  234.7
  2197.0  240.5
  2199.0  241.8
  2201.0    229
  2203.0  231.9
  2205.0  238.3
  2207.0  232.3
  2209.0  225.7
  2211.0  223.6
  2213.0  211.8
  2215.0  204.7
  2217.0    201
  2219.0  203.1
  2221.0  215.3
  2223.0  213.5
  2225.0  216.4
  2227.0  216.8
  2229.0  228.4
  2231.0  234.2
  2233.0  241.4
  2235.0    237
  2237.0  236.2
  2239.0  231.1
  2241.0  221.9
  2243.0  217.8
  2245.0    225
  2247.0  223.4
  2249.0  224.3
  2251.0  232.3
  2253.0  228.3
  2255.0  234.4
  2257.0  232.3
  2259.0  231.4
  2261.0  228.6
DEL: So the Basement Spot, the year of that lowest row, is 2247.0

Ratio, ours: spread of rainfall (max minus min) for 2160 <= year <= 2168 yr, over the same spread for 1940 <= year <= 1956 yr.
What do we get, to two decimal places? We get 0.41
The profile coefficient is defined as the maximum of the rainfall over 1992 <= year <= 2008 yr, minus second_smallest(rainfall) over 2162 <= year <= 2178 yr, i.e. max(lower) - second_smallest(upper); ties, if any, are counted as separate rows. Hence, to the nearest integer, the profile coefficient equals -10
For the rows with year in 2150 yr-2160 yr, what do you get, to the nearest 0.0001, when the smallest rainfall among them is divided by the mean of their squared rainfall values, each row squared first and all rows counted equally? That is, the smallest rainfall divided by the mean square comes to 0.0040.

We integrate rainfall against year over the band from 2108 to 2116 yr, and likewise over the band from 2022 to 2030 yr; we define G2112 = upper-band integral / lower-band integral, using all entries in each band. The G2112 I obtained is 1.1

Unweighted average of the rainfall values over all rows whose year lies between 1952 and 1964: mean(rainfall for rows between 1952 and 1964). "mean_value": 223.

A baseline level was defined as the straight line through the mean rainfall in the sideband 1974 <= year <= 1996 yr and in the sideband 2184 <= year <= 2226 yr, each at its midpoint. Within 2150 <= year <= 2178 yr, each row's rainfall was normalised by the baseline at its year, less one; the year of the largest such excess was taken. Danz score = 2165.0 yr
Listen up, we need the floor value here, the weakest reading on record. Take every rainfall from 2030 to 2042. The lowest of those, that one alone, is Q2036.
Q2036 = 222.1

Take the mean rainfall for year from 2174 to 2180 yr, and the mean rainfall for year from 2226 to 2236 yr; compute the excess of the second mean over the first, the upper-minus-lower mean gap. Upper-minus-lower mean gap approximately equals -10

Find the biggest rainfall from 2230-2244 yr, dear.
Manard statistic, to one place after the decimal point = 241.4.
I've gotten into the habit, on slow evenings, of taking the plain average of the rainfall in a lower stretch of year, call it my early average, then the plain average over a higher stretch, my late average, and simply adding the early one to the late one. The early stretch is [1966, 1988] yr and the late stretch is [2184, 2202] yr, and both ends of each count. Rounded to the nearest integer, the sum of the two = 457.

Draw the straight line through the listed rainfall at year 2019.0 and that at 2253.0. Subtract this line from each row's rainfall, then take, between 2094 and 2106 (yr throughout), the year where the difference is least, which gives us 2095.0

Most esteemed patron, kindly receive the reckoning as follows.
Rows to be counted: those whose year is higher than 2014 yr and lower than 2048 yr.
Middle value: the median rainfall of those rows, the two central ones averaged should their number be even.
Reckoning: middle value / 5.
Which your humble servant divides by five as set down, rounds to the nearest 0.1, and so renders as 44.8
